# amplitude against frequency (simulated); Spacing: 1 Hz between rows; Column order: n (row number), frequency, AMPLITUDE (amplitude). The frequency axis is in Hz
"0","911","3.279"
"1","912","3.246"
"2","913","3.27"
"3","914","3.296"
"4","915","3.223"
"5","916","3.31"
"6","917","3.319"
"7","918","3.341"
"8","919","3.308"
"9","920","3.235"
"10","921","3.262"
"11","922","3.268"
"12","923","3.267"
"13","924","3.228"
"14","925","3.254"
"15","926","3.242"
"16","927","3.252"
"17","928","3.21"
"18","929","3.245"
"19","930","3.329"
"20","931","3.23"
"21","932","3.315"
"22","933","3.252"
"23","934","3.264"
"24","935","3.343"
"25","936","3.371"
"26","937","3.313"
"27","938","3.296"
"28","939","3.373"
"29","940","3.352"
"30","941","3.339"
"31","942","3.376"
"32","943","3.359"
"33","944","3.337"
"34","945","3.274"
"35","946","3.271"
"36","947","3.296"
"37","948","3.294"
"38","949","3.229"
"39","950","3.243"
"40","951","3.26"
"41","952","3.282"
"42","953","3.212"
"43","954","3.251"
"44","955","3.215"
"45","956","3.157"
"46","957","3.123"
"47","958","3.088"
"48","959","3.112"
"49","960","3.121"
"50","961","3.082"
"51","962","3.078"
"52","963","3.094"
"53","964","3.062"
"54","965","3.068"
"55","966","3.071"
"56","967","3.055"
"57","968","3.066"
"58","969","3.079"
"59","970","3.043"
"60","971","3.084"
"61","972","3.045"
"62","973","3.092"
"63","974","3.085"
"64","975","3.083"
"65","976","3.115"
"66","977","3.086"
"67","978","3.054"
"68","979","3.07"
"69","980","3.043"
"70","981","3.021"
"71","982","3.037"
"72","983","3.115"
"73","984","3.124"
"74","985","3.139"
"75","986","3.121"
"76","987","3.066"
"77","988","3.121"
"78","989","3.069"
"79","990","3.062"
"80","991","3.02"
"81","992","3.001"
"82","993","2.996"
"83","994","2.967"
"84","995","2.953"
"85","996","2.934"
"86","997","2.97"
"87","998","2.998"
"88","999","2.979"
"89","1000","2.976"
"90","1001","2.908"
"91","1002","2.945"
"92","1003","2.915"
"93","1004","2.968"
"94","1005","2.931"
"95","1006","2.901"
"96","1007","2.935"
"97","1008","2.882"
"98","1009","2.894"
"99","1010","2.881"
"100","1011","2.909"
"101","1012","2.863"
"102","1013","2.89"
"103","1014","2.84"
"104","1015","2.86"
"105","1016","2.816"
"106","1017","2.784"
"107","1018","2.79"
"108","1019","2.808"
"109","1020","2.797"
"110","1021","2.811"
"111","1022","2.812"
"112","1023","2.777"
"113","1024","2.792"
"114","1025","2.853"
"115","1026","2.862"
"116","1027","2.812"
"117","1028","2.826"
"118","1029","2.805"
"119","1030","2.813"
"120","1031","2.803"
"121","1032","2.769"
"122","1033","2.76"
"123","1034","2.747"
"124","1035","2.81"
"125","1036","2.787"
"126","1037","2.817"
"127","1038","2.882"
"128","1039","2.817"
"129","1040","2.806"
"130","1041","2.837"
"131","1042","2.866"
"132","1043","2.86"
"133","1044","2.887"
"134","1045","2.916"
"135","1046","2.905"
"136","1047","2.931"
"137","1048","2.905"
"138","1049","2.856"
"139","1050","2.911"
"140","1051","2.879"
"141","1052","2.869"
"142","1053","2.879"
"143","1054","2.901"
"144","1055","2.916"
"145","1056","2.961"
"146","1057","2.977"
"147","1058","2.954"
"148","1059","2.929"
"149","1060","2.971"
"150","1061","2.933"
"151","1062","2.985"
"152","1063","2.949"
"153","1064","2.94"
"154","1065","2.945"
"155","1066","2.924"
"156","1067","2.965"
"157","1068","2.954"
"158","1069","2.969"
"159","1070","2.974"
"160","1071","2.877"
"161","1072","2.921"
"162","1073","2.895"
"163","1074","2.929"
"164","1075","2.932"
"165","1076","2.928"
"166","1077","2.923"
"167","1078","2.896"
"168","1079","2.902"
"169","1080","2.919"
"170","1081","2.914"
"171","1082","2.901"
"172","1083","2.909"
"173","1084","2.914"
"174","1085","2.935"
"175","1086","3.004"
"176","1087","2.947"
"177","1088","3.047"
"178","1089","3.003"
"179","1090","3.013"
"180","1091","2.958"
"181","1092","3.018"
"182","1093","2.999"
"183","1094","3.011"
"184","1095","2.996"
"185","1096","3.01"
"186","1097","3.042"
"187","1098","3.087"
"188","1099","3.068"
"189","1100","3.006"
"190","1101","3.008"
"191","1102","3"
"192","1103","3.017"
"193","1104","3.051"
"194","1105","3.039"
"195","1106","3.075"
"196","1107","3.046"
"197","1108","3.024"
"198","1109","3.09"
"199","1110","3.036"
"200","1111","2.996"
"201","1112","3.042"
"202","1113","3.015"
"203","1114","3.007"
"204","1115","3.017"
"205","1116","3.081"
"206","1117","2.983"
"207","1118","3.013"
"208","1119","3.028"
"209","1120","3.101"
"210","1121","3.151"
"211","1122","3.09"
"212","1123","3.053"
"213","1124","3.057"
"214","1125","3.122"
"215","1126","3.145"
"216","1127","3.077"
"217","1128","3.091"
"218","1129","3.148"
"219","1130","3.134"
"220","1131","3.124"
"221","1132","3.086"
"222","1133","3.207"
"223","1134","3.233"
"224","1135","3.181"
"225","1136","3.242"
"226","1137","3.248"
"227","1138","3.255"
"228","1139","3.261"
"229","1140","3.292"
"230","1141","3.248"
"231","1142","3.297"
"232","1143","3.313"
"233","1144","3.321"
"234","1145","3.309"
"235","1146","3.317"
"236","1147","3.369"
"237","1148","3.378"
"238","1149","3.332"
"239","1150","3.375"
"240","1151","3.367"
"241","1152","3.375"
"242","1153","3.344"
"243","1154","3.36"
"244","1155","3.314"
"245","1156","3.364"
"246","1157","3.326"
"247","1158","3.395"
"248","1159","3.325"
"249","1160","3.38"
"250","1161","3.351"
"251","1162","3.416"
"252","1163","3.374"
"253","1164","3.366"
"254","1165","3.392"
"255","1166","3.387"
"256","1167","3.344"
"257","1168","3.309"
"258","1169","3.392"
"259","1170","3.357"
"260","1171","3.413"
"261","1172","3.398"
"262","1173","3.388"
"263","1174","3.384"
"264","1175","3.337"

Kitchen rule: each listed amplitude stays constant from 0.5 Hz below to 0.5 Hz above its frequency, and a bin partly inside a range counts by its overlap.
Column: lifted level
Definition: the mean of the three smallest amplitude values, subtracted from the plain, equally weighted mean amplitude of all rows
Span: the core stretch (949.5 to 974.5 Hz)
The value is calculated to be 0.075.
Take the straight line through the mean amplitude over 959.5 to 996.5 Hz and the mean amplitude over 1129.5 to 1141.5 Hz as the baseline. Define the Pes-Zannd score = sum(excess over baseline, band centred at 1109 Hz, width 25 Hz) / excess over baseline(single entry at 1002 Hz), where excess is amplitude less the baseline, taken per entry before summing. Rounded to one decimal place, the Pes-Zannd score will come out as 25.6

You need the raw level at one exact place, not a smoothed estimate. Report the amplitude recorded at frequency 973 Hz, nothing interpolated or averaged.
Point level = 3.092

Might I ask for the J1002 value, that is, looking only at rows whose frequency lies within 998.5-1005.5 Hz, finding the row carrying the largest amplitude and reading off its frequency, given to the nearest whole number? 999 Hz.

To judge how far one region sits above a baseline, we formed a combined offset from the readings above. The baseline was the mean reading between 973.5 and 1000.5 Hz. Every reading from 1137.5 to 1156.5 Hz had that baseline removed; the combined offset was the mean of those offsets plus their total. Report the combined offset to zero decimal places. 6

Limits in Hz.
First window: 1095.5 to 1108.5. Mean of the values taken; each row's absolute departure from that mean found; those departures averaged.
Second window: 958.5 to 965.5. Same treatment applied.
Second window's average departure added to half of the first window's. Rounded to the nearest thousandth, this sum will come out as 0.030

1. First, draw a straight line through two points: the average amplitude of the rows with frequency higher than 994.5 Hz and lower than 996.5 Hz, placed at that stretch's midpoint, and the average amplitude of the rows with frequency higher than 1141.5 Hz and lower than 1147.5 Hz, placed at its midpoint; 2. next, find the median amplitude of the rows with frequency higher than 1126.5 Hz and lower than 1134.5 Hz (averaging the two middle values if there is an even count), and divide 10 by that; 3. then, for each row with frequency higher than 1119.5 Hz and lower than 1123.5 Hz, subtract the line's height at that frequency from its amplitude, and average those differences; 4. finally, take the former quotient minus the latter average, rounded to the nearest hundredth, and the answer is 3.36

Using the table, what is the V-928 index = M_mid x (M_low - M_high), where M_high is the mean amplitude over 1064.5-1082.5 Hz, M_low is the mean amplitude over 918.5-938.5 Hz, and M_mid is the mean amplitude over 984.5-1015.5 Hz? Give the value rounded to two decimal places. 1.03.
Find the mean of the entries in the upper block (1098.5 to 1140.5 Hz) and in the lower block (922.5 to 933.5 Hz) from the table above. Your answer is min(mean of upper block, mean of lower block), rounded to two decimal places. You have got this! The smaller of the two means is 3.09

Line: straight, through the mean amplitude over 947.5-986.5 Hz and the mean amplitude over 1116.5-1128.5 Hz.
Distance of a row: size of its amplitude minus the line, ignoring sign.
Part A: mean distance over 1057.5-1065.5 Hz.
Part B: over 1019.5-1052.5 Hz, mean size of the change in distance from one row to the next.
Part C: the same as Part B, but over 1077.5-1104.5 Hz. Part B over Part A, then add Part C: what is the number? 0.22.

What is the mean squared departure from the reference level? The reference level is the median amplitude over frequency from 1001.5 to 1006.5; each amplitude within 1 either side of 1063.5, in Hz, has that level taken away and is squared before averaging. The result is 0.000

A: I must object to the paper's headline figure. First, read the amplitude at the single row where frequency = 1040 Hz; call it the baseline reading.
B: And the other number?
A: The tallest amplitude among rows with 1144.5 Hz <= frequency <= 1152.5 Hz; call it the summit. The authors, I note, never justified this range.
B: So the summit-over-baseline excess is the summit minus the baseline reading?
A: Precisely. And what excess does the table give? 0.6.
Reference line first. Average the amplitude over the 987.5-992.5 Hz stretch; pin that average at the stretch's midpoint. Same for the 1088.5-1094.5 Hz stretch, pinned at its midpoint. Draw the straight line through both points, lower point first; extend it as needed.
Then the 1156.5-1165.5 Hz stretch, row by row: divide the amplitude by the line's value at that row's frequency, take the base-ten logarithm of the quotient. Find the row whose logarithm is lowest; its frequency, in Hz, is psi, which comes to 1157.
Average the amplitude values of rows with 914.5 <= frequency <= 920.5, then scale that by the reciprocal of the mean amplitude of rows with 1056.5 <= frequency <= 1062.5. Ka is 1.11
